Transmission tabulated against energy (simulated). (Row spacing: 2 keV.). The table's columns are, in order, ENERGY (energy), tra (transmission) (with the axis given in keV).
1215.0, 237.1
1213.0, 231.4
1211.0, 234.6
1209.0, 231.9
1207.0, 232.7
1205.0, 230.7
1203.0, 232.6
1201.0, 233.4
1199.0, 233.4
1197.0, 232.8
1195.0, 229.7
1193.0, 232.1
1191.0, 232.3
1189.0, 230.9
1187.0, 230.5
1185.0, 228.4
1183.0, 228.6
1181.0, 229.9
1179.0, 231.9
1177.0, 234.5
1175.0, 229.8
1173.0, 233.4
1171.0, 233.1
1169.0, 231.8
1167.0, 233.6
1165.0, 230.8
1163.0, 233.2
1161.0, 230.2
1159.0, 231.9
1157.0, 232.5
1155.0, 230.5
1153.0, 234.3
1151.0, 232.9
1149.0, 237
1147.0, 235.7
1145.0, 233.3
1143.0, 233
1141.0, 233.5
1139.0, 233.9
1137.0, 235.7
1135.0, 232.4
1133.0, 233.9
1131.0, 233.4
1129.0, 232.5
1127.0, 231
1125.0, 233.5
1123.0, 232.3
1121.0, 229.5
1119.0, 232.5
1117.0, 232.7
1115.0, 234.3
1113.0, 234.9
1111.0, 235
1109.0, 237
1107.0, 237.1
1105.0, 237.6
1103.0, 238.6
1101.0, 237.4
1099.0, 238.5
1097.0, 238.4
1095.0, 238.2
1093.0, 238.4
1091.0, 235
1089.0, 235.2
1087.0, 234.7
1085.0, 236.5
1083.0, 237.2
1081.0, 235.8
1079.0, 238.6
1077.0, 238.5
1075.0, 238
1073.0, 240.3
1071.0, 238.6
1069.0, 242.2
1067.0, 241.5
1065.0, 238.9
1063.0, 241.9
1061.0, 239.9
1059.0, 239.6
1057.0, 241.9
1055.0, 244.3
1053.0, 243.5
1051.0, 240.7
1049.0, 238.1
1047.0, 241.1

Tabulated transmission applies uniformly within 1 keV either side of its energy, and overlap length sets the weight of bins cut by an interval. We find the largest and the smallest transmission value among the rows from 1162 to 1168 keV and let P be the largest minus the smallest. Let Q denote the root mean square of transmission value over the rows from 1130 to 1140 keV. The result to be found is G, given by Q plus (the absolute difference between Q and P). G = 465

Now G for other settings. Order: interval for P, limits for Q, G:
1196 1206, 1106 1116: 469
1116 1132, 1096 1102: 472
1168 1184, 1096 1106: 470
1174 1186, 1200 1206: 458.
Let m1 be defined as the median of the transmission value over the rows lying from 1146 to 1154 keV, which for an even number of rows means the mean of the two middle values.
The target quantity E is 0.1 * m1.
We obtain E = 23.50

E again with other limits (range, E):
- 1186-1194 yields 23.15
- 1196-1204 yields 23.31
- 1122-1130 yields 23.24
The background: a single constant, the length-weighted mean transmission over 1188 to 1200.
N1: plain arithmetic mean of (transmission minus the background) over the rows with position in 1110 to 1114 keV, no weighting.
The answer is 3.1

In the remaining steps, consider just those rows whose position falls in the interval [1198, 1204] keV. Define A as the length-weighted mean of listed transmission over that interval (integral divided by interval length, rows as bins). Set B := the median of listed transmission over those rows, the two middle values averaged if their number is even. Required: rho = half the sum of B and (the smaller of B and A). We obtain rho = 233.3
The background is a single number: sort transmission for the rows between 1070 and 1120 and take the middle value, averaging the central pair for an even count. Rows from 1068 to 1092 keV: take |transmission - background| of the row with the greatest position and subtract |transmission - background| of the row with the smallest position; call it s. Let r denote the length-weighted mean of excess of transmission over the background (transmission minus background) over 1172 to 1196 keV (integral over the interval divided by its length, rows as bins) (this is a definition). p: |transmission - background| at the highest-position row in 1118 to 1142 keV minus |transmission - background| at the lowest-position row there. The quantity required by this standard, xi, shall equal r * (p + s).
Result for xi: 24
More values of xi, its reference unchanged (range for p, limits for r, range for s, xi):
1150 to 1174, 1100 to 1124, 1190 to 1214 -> -1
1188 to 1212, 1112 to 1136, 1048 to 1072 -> 14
